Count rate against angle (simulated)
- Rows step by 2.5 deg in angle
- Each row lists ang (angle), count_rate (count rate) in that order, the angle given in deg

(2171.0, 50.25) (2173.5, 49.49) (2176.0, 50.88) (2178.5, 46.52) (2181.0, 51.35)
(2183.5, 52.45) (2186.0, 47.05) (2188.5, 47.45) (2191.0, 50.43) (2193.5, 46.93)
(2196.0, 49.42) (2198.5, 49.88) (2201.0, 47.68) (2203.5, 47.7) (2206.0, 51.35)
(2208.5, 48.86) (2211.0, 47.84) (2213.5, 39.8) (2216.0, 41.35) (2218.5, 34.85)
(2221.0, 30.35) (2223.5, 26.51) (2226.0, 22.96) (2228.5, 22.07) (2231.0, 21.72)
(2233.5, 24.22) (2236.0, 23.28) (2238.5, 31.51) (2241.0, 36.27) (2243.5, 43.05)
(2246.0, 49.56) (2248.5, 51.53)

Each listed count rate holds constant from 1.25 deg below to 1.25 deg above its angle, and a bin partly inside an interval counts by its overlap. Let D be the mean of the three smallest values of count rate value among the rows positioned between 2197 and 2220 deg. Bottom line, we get 39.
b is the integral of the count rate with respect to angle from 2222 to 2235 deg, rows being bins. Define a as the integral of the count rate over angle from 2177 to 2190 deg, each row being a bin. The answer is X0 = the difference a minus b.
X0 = 330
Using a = 637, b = 307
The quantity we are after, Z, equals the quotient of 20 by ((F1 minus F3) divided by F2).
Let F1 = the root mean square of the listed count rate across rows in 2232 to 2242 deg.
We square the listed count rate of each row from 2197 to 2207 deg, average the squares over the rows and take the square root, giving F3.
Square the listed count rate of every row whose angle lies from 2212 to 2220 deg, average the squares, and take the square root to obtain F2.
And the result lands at -39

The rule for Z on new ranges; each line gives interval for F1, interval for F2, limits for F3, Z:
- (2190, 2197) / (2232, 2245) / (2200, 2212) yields 2682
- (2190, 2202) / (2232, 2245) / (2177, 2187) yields -1241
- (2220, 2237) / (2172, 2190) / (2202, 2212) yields -41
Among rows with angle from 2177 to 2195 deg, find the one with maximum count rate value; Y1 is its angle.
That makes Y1 2183.5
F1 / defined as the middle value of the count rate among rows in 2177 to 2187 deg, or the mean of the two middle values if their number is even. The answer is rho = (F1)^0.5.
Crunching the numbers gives 7.0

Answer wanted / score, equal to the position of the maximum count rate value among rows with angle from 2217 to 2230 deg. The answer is 2218.5 deg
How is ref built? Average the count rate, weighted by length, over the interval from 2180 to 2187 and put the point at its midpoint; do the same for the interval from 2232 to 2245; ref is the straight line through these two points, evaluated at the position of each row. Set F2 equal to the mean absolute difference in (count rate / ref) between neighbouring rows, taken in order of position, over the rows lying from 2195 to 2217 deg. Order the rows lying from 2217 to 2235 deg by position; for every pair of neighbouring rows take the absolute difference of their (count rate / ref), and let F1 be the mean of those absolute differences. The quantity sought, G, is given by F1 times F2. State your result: 0.0036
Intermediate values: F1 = 0.06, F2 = 0.06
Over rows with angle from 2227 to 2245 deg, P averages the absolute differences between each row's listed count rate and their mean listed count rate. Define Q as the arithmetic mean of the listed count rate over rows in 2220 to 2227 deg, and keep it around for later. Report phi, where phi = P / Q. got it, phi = 0.260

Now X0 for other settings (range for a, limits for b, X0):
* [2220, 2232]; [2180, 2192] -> -300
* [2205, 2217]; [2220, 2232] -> 254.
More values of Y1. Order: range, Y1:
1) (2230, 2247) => 2246.0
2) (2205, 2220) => 2206.0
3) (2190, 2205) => 2191.0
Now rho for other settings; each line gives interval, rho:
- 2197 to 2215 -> 6.9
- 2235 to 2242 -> 5.6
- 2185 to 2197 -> 6.9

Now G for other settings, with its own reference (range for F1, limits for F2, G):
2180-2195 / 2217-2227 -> 0.0051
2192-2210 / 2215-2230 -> 0.0041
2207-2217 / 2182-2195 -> 0.0050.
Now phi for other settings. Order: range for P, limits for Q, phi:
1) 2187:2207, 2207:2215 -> 0.031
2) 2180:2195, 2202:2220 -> 0.048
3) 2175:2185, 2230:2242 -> 0.069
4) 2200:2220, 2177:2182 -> 0.096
